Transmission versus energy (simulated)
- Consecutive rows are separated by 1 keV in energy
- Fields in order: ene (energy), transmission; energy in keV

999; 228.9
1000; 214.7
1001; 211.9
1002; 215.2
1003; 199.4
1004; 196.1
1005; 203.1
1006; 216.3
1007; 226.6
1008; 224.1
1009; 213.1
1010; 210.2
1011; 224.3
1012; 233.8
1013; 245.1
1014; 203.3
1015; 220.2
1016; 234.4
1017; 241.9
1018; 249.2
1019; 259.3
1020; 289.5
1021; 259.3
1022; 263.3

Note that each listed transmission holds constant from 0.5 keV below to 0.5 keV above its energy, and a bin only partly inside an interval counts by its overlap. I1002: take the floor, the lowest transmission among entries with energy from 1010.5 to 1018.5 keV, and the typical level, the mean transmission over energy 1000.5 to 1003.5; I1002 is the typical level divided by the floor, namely 1.03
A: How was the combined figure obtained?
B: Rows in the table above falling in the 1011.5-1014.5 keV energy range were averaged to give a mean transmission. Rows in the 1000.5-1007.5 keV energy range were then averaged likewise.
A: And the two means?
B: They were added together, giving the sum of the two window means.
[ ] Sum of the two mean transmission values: 437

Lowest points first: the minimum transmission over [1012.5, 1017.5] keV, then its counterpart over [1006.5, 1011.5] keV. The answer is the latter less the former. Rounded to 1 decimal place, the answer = 6.9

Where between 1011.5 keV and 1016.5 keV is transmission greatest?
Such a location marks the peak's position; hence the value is 1013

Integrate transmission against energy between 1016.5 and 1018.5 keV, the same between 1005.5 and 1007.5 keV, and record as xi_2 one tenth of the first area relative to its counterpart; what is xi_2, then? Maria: 0.111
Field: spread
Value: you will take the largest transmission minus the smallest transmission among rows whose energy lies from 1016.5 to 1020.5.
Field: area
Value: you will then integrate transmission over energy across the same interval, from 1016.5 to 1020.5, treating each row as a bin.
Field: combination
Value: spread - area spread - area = -992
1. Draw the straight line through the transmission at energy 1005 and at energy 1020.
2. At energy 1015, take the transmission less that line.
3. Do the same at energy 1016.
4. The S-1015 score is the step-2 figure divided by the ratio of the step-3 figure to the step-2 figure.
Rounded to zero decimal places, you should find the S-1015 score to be -51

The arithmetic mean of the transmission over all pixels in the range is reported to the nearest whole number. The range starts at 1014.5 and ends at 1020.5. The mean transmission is 249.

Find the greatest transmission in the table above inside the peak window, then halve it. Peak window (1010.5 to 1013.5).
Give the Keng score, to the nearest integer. 123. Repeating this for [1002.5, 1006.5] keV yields 108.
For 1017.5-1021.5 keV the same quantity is 145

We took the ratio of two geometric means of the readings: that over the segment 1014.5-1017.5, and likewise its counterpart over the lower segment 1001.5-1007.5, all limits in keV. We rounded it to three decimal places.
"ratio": 1.109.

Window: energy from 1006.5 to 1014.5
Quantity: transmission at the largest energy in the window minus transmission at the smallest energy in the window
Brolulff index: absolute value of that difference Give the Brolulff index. 23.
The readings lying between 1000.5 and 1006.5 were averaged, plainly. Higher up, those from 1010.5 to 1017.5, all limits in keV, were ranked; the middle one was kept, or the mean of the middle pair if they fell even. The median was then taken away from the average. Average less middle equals -27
